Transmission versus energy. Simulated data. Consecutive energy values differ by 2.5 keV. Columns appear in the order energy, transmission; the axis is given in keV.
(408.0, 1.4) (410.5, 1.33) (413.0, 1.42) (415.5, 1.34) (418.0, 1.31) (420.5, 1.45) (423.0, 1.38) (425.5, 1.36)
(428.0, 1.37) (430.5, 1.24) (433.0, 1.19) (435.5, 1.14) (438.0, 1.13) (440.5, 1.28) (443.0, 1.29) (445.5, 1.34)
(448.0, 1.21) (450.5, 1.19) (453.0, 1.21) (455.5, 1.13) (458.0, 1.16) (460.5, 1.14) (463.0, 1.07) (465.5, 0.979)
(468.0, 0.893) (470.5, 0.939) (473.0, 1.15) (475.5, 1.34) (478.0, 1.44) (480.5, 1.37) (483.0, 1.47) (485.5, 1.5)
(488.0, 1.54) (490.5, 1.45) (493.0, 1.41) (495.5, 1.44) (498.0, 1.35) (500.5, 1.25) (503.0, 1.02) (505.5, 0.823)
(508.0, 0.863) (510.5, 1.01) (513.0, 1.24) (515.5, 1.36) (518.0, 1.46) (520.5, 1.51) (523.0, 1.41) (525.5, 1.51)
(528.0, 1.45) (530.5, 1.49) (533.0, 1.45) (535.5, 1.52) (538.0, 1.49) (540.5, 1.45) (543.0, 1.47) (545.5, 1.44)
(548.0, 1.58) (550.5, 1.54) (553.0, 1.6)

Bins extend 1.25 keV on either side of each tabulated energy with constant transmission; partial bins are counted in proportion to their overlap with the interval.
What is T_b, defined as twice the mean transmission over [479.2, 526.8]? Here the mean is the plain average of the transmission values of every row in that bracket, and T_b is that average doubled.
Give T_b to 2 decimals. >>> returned 2.63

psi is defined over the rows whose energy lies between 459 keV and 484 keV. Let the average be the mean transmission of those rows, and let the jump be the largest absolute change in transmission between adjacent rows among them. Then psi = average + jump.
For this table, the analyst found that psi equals 1.39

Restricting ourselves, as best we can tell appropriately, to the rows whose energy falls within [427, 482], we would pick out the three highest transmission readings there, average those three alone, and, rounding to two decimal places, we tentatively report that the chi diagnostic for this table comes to 1.39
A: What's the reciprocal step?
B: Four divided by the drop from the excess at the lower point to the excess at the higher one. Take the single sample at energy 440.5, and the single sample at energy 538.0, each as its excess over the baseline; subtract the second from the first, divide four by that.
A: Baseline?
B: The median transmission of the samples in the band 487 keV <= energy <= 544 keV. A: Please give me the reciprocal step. -19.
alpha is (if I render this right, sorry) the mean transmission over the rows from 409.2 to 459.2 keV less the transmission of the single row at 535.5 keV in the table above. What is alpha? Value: -0.25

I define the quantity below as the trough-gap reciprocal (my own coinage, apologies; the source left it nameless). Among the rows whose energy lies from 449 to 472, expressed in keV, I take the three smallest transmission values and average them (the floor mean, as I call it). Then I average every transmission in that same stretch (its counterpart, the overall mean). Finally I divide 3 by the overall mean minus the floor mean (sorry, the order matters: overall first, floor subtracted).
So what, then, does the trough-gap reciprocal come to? 21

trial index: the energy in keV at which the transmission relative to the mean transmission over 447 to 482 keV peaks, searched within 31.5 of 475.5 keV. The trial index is 488.0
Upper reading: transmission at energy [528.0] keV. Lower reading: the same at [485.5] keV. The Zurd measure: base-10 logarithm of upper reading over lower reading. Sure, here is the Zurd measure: -0.015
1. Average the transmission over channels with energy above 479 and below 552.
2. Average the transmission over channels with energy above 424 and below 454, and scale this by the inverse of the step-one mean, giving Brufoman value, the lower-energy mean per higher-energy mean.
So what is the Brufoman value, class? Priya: 0.91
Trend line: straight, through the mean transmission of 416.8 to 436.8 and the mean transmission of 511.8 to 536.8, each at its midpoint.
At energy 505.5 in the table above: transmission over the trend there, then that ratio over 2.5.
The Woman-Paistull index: 0.23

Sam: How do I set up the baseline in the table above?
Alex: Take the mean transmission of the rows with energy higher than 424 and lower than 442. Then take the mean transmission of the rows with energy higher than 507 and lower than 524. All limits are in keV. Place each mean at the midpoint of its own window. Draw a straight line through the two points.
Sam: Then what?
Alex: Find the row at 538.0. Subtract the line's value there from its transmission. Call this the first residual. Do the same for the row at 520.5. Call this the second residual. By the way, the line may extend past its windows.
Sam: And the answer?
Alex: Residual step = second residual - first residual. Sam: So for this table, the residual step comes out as 0.0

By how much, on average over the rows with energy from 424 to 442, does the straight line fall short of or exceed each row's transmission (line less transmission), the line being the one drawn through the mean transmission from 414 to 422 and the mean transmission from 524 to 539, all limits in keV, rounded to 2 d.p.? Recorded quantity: 0.14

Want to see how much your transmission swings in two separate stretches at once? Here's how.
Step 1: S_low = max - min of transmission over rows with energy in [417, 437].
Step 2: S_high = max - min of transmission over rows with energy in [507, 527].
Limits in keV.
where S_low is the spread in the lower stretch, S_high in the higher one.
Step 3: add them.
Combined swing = 1.0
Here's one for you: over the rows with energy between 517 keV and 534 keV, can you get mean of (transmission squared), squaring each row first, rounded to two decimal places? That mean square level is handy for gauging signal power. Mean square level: 2.16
